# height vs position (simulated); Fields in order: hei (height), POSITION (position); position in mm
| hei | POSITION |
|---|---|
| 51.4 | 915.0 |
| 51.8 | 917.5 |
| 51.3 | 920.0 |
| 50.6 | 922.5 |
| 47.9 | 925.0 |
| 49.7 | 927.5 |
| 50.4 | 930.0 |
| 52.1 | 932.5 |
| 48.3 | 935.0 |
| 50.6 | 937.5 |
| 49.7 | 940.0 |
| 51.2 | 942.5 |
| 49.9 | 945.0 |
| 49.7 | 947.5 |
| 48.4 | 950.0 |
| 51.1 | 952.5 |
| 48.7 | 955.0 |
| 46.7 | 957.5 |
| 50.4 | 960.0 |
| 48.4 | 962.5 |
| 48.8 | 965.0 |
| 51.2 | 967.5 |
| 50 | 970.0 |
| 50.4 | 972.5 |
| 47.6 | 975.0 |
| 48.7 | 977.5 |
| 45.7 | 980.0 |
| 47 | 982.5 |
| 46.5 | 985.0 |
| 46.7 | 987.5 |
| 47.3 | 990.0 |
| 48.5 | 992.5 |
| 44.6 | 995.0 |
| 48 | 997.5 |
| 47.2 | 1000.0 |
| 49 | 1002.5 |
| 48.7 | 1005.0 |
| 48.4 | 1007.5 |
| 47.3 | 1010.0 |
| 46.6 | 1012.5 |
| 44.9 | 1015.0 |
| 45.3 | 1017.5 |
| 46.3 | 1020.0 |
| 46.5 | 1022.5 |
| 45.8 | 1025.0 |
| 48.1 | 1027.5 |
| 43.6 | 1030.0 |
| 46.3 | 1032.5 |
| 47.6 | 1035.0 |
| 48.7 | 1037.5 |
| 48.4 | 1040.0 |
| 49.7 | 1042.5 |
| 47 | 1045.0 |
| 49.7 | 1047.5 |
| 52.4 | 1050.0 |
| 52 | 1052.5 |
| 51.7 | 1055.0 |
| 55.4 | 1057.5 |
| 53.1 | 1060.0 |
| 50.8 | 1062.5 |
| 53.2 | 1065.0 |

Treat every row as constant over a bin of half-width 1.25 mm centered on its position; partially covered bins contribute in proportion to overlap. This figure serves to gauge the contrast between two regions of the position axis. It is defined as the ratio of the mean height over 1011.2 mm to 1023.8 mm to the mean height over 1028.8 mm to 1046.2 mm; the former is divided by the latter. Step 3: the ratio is 0.97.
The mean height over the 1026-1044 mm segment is 47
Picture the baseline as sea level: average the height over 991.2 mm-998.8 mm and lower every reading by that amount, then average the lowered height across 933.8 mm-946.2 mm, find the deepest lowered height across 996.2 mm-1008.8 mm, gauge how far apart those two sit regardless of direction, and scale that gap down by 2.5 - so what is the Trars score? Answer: 1.10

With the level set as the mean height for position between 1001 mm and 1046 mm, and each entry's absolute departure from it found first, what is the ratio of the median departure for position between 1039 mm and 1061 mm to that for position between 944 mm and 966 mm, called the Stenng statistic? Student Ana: 2.7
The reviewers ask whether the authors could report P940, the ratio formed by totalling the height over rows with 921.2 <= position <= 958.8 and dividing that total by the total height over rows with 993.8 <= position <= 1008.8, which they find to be 2.6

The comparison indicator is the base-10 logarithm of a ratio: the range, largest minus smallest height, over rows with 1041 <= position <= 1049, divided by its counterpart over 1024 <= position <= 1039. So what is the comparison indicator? -0.28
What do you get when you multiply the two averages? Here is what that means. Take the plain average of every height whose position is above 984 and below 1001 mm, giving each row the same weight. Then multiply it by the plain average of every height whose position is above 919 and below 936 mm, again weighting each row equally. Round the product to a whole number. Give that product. 2351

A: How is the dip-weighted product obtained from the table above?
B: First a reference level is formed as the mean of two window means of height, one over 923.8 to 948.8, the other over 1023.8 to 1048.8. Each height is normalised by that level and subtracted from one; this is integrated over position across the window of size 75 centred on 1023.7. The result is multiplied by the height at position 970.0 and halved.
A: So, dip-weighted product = 22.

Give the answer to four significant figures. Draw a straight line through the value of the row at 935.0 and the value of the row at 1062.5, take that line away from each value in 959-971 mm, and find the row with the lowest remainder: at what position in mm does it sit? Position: 962.5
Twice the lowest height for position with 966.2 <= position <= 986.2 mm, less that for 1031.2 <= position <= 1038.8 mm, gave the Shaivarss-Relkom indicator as 45.1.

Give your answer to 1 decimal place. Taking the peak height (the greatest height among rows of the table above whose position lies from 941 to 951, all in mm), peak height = 51.2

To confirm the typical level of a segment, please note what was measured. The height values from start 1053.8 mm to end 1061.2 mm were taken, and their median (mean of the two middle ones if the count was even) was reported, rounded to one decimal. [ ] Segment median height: 53.1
